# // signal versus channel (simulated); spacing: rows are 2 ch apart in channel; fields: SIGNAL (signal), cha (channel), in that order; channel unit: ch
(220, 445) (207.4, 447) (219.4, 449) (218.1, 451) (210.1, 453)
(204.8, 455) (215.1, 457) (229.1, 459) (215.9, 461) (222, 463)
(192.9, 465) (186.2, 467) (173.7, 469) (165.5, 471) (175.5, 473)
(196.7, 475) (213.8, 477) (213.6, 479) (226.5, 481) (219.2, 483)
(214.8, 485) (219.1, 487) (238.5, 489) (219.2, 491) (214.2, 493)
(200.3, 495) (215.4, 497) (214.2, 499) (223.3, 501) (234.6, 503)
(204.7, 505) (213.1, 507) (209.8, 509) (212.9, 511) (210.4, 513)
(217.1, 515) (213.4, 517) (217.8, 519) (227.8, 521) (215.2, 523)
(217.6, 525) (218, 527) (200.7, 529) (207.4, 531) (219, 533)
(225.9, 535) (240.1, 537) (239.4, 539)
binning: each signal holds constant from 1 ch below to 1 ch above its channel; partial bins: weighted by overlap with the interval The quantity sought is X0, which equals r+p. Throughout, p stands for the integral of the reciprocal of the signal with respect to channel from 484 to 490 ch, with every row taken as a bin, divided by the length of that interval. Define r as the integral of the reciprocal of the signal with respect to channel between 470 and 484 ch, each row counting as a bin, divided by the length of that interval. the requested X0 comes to 0.0095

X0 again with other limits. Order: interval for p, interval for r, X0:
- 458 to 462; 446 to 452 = 0.0092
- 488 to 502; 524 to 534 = 0.0093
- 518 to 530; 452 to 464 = 0.0093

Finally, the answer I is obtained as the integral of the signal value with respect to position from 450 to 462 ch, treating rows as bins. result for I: 2586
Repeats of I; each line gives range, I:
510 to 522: 2599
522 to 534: 2556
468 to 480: 2278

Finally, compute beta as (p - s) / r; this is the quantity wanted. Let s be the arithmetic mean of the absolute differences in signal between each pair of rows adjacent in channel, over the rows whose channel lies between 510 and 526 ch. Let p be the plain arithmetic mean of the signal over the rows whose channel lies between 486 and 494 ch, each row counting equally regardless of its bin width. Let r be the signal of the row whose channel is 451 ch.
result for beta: 0.99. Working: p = 223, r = 218.1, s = 6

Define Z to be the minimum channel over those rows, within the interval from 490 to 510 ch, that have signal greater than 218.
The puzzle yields 491 ch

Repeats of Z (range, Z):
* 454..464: 459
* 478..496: 481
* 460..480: 463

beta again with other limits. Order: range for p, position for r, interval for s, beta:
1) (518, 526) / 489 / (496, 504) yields 0.89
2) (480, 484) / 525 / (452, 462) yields 0.97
